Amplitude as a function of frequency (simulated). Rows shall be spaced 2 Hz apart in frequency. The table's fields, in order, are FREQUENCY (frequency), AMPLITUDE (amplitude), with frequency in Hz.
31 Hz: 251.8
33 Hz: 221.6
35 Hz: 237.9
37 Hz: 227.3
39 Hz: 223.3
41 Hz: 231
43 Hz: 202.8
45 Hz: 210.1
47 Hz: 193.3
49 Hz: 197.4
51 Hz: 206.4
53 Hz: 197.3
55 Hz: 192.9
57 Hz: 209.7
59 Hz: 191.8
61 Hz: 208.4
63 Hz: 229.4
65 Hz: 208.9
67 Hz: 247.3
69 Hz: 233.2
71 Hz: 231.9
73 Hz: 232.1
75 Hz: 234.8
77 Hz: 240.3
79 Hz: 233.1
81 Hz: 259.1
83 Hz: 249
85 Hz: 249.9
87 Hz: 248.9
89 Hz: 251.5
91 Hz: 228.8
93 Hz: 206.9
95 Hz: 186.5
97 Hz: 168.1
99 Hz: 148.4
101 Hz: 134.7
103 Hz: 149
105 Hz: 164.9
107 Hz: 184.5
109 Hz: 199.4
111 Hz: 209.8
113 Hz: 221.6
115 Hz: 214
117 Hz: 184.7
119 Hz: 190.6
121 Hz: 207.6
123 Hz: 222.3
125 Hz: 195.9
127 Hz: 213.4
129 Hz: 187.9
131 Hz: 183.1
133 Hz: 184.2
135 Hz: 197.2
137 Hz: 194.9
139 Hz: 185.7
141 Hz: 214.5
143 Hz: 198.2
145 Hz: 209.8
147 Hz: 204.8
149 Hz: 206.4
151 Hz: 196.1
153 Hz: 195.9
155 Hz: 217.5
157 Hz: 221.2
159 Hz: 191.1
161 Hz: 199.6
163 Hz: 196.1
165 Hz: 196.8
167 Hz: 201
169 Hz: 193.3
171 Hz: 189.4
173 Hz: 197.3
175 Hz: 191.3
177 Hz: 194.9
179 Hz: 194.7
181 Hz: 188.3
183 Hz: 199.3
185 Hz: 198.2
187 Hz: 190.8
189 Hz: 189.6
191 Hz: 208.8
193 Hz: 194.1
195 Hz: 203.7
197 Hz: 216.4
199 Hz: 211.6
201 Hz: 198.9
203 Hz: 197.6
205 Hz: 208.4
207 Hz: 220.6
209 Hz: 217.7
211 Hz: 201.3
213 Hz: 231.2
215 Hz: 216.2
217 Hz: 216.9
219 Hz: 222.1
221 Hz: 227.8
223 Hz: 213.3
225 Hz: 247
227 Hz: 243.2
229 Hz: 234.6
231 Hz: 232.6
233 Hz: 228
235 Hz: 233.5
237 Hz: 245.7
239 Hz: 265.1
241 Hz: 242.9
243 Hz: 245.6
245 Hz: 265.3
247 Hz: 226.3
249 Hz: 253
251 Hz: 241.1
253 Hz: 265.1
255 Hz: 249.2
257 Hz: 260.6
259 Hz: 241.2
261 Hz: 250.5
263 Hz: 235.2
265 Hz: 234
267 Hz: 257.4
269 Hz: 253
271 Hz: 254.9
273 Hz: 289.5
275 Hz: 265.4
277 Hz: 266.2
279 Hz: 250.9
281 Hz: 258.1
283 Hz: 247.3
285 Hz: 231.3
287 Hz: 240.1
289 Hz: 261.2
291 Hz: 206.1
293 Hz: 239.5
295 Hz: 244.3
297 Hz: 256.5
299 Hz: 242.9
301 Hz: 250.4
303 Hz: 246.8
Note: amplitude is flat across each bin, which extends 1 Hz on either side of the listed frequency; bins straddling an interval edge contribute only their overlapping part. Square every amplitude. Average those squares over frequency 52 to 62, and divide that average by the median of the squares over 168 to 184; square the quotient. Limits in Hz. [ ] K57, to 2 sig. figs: 1.1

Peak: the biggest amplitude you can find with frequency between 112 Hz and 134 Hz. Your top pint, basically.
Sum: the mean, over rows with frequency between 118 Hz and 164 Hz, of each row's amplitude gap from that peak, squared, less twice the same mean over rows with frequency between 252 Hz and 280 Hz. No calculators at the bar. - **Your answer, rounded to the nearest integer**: -1946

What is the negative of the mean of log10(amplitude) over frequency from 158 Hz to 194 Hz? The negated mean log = -2.29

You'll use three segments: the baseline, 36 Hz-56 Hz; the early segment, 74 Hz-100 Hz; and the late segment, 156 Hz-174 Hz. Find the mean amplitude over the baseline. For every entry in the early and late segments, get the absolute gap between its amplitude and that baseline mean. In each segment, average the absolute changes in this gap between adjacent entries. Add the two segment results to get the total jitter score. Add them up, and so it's 17.9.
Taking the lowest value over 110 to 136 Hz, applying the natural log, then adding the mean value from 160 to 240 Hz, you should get 217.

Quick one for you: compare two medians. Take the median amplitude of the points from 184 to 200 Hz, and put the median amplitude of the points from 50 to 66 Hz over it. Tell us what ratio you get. 1.03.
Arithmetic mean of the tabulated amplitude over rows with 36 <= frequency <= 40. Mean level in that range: 225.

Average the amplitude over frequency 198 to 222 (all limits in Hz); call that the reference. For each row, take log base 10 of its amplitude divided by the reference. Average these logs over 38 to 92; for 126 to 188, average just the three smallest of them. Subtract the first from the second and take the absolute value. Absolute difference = 0.082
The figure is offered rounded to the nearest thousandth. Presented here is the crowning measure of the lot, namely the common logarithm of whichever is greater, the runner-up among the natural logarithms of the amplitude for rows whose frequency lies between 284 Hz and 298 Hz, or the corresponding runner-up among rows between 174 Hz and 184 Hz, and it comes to 0.744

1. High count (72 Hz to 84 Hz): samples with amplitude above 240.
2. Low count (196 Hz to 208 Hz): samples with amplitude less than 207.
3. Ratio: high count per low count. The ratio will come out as 1.5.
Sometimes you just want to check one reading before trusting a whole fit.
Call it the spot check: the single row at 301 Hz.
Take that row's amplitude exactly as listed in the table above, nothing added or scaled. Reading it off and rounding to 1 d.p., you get 250.4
